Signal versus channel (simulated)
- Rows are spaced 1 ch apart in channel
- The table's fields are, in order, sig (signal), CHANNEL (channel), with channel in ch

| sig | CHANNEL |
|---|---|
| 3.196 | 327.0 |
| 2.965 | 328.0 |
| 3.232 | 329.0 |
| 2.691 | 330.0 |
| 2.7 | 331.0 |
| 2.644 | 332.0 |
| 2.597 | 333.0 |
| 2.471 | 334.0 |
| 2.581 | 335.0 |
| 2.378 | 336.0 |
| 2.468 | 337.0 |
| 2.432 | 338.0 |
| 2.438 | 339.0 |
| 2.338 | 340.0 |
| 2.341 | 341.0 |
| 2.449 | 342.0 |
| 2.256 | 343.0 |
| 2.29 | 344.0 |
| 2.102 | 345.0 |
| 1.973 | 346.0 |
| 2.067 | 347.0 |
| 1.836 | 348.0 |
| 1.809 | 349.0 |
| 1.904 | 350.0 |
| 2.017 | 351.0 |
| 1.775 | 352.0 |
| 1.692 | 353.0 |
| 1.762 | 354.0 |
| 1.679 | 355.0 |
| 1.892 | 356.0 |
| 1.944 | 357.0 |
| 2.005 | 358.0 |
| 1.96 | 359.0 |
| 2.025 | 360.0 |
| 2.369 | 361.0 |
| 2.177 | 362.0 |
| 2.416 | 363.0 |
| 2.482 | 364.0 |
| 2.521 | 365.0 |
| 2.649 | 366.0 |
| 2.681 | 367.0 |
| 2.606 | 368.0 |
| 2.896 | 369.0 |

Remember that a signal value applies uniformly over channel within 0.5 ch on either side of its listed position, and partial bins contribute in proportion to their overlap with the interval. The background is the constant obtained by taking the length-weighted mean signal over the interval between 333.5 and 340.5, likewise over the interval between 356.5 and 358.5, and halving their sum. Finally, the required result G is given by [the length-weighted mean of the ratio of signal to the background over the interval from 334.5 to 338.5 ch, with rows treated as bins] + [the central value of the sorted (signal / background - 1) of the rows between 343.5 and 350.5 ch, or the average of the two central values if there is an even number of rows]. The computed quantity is 1.01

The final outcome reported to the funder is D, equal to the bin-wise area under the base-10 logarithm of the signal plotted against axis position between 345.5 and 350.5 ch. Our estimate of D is 1.4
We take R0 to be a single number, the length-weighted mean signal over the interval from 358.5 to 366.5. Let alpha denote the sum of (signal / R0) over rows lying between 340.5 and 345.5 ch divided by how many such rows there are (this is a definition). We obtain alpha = 0.98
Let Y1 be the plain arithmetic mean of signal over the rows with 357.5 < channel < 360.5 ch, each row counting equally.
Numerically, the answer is 2.00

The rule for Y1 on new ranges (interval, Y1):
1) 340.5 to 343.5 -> 2.35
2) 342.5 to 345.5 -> 2.22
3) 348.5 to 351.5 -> 1.91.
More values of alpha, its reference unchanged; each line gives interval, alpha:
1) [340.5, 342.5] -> 1.03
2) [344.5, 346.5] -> 0.88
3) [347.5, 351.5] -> 0.81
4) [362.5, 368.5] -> 1.10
